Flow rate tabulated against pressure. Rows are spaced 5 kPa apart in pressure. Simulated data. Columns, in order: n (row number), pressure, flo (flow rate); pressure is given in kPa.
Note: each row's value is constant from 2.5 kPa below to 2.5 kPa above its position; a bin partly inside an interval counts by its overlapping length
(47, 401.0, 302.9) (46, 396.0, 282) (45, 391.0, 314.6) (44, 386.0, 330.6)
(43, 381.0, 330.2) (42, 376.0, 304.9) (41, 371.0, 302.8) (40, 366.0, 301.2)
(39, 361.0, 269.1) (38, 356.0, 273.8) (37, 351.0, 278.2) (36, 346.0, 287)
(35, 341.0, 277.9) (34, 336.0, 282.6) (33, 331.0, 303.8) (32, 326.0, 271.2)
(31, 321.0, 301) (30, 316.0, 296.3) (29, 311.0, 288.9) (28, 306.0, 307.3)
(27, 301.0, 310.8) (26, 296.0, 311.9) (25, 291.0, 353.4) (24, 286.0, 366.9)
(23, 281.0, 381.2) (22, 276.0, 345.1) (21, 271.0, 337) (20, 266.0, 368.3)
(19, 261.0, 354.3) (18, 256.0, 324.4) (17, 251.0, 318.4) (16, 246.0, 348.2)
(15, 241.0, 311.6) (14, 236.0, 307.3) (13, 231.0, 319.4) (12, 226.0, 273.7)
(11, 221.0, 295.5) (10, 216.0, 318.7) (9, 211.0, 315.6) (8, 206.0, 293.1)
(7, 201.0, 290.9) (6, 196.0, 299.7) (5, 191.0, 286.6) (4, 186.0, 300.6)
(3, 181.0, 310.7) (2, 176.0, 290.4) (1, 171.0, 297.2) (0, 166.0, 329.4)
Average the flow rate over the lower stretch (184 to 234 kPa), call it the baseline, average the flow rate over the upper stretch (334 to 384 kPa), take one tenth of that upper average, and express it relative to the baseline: 0.097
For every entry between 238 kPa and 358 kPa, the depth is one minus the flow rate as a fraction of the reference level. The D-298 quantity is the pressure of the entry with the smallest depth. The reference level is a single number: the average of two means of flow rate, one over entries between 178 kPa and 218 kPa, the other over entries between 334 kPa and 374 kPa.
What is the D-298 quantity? 281.0 kPa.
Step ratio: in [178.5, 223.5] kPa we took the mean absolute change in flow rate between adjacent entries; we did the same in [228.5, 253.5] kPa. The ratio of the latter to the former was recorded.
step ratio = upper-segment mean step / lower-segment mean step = 1.71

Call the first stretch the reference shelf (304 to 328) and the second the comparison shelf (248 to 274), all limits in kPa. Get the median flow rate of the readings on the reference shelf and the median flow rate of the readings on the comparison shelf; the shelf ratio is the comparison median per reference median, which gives 1.14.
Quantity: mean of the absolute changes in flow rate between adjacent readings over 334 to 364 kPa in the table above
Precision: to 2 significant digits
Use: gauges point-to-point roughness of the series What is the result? 6.3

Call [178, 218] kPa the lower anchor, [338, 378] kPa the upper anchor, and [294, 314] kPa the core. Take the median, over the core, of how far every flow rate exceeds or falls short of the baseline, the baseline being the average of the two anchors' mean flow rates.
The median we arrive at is 15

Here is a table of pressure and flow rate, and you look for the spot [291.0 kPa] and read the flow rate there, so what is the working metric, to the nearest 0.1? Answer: 353.4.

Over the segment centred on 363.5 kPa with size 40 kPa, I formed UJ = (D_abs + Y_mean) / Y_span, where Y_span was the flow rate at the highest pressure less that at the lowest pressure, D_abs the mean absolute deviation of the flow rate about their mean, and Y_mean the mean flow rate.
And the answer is 7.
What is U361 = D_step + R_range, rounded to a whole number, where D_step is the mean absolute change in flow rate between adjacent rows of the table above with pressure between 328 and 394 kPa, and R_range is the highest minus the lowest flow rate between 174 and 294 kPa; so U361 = 118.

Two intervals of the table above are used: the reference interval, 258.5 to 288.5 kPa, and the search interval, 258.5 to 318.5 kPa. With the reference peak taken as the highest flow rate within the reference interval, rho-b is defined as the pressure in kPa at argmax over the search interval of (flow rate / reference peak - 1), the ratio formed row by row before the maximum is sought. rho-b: 281.0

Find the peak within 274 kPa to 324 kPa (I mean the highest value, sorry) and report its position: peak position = 281.0 kPa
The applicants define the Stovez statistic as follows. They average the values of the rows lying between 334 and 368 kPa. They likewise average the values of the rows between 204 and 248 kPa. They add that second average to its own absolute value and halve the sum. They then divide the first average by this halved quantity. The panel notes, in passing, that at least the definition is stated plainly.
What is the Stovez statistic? 0.91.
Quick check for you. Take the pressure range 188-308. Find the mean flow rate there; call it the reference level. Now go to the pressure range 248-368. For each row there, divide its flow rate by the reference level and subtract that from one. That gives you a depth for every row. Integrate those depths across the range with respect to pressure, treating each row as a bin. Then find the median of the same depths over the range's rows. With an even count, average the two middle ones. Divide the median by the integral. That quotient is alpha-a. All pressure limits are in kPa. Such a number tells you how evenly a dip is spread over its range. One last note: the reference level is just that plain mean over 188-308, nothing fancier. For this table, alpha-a 0.015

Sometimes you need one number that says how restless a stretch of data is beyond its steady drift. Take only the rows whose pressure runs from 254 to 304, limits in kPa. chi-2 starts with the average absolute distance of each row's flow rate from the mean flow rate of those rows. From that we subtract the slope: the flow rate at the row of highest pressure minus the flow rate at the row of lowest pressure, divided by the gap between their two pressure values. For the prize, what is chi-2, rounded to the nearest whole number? 20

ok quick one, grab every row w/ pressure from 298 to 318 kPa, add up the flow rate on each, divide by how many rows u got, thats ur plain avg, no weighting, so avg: 301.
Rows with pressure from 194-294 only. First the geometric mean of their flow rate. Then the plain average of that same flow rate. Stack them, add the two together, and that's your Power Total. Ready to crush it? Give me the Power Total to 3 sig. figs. 651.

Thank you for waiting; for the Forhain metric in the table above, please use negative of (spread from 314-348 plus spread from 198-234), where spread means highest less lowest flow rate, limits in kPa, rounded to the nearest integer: -78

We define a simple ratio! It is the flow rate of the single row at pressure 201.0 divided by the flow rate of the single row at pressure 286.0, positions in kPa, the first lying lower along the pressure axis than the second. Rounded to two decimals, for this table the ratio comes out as 0.79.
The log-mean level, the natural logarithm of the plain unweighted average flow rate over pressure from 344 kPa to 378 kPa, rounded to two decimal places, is 5.66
